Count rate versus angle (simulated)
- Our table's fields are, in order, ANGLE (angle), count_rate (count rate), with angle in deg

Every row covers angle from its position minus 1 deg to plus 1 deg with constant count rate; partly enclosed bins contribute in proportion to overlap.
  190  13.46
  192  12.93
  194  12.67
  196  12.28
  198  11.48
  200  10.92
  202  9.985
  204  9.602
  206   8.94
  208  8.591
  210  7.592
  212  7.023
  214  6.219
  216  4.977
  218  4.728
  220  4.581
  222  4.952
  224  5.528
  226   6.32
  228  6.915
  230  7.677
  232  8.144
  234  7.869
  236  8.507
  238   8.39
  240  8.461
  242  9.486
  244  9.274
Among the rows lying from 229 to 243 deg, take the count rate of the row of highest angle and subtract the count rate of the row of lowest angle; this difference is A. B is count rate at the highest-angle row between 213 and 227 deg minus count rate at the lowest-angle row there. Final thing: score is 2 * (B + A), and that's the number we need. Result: 3.8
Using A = 2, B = 0.1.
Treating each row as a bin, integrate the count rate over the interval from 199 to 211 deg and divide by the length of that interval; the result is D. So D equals 9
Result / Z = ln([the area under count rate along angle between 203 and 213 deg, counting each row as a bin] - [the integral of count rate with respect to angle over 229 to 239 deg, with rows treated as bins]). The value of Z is 0.8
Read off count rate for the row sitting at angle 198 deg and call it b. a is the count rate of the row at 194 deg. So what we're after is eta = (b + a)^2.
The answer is 583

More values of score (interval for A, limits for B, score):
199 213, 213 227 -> -7.6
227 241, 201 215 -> -4.4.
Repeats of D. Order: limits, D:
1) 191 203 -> 12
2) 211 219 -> 6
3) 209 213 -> 7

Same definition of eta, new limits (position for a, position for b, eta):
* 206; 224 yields 209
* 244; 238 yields 312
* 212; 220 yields 135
